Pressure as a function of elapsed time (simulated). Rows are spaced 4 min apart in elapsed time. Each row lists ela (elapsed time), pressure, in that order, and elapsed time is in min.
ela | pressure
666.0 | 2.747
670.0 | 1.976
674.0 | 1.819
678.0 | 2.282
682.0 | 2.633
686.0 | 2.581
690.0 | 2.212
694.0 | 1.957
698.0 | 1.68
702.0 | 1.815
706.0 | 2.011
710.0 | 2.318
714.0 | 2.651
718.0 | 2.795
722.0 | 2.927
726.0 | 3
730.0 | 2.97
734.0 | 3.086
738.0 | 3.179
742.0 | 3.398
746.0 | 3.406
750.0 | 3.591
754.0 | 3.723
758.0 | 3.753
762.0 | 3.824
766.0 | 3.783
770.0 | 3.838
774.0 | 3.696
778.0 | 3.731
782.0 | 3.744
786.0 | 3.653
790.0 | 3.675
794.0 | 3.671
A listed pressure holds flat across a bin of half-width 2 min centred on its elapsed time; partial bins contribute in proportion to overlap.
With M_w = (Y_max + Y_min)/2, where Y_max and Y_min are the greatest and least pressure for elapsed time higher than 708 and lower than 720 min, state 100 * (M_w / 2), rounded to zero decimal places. 128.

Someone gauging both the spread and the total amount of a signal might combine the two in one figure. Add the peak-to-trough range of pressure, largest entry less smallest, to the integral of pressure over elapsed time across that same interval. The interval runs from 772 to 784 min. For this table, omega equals 45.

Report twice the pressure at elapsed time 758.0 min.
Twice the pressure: 7.5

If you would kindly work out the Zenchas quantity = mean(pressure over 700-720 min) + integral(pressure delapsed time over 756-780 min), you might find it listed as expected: 93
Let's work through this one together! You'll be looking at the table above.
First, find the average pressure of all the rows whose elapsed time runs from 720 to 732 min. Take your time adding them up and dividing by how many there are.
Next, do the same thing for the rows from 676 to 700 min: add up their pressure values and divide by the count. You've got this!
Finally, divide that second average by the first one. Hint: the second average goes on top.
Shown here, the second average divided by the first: 0.75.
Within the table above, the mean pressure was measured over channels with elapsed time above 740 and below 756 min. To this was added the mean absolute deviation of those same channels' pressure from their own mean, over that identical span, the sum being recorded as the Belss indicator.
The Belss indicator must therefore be 3.7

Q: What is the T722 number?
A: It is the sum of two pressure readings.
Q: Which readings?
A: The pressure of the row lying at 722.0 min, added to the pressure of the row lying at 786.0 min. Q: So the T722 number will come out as 6.58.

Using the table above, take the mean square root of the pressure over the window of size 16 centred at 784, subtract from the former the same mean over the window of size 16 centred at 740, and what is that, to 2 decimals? 0.12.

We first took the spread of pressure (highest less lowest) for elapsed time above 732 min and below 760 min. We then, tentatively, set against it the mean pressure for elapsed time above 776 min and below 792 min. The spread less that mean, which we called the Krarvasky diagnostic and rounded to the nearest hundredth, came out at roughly -3.03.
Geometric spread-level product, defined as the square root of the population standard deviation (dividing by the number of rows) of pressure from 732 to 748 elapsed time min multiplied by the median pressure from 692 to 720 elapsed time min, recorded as 0.53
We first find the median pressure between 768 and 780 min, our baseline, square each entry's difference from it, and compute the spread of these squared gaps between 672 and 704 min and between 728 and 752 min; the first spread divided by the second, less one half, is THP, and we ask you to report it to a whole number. 5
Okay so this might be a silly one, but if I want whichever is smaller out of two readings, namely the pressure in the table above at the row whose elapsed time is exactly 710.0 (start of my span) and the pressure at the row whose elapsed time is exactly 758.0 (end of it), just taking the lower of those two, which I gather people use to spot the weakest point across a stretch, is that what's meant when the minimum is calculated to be 2.3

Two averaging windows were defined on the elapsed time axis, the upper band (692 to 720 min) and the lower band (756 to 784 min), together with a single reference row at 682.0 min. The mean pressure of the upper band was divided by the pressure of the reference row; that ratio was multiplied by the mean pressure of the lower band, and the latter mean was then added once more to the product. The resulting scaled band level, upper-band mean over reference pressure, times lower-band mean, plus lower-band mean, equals 6.9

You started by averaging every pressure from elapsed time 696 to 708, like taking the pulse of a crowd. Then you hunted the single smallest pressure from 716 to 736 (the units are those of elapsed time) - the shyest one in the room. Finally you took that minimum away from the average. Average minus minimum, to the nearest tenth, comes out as -1.0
